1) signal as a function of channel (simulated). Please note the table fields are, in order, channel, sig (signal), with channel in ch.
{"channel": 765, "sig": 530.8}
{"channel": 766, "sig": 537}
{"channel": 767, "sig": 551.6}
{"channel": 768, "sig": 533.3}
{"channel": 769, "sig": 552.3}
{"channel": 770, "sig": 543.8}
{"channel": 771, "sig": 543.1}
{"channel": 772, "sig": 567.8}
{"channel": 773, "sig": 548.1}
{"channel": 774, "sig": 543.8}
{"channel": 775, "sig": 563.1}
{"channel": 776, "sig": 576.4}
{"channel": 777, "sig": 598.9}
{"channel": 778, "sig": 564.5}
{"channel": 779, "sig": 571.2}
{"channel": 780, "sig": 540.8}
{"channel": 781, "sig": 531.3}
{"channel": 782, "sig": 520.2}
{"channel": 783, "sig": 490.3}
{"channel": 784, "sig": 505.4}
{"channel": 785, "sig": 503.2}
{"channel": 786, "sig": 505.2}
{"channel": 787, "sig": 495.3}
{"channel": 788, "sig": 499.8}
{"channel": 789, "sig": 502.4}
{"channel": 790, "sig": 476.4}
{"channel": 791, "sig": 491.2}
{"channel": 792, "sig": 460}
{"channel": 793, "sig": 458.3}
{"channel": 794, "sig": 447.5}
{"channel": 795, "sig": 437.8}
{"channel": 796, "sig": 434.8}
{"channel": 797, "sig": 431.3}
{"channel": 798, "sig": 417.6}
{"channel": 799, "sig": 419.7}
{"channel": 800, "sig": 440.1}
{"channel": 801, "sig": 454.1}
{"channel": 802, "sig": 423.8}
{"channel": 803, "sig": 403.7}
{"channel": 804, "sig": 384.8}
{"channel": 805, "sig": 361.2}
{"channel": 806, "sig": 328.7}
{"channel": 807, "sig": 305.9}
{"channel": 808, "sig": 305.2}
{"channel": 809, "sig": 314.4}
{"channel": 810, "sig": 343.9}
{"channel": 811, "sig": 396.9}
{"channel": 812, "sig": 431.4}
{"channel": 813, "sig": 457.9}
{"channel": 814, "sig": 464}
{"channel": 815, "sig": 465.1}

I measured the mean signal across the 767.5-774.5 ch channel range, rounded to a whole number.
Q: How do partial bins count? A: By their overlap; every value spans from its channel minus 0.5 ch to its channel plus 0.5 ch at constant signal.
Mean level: 547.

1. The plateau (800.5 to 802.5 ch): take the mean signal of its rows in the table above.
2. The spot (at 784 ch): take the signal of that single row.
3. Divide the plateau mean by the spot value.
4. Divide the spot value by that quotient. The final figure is 582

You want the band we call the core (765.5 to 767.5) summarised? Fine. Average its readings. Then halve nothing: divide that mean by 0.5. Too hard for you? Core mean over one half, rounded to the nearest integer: 1089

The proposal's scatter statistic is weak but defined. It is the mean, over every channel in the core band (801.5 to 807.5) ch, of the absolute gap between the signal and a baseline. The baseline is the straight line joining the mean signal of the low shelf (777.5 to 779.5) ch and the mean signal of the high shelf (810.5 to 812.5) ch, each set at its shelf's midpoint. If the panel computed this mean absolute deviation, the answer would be 79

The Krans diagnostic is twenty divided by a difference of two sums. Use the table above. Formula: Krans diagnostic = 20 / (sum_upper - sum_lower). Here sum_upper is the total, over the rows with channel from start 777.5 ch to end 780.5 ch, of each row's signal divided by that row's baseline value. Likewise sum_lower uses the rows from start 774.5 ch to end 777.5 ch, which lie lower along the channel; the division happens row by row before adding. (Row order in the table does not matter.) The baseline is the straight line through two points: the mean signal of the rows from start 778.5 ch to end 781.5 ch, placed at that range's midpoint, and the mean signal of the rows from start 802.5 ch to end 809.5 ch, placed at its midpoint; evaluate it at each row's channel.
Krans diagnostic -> 1375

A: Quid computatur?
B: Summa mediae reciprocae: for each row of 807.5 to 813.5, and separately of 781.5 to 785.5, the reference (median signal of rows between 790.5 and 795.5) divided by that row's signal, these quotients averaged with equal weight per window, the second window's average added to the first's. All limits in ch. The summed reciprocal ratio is 2.2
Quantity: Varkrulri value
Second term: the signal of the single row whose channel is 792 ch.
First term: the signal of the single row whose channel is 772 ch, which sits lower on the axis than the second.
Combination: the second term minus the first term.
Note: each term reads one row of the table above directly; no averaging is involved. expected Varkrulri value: -108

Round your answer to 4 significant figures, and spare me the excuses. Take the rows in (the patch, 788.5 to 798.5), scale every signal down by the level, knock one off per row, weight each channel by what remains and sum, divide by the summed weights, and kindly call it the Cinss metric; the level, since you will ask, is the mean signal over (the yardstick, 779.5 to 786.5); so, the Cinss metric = 794.7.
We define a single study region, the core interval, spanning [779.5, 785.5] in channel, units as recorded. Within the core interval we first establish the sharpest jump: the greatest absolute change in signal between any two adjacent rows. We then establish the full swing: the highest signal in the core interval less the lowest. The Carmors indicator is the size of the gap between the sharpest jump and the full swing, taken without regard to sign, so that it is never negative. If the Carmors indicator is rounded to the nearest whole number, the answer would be 21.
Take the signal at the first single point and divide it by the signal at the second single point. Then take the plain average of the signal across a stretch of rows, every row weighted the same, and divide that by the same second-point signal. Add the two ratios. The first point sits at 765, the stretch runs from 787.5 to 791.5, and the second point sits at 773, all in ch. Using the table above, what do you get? 1.87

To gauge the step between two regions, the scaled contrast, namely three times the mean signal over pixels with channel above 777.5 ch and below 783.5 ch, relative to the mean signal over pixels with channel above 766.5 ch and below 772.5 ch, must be 2.9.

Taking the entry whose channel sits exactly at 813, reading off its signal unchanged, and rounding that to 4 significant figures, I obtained 457.9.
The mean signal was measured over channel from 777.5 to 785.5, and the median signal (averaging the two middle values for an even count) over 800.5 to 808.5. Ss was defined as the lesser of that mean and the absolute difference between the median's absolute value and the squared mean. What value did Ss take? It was 528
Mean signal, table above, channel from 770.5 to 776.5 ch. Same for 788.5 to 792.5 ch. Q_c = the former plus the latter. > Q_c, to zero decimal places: 1040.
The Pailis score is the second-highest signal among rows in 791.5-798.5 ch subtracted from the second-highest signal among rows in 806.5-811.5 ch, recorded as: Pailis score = -114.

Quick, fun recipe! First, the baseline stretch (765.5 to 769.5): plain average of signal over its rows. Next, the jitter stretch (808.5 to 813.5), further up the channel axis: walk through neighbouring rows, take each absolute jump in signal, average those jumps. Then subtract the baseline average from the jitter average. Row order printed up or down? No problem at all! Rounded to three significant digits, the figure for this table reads -508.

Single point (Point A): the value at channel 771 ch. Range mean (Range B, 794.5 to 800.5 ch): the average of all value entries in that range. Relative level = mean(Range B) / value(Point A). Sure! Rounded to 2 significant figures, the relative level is 0.79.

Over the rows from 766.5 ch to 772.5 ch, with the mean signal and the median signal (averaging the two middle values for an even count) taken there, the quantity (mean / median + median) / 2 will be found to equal 274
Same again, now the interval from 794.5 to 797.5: 218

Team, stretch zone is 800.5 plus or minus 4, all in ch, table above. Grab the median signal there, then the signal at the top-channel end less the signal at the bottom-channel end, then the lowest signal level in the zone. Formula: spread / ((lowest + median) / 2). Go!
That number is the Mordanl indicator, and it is -0.12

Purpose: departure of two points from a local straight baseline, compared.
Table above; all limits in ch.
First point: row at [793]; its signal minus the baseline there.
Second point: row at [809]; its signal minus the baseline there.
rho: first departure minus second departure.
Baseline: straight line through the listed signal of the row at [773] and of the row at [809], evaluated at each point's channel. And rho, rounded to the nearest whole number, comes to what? 40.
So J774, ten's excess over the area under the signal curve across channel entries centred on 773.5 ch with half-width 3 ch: -3332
